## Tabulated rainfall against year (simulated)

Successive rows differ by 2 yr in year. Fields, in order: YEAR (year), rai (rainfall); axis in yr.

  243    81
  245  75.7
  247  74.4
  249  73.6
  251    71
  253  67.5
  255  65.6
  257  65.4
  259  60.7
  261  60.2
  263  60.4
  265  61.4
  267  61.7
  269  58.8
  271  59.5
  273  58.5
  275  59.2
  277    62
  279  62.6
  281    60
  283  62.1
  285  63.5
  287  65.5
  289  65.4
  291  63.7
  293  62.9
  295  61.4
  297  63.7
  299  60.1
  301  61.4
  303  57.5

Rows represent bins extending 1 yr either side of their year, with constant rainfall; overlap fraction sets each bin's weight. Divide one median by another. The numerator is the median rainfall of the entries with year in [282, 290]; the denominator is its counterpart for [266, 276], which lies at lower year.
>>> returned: 1.09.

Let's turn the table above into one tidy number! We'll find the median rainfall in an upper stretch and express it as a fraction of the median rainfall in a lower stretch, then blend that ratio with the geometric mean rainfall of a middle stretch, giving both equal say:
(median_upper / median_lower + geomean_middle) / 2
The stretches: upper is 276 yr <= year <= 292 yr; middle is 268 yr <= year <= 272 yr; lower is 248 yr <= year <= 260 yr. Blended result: 30.0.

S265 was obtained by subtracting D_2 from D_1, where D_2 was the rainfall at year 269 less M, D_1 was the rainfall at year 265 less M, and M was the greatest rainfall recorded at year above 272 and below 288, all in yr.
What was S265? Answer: 3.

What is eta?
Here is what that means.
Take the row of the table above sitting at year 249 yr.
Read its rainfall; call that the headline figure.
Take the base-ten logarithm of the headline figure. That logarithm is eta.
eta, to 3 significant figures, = 1.87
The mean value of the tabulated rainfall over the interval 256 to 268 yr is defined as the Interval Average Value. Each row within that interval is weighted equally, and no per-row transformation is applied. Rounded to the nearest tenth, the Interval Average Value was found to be 61.6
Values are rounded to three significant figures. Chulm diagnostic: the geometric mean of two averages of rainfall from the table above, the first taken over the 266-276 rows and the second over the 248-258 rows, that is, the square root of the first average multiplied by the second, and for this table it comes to 63.9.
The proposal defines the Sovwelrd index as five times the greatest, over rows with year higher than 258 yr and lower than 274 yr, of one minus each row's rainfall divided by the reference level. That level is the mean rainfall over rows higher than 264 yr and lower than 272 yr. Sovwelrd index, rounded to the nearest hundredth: 0.15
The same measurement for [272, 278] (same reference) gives 0.15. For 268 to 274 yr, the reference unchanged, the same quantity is 0.15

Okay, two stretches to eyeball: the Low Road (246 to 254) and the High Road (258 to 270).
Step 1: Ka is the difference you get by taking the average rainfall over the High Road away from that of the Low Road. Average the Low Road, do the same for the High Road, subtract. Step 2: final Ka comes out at 11.1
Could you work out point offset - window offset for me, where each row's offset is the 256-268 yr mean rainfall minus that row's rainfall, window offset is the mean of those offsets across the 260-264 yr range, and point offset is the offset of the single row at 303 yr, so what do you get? 2.8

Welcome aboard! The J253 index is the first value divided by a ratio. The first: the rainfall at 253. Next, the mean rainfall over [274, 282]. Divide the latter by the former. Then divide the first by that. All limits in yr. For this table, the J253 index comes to 75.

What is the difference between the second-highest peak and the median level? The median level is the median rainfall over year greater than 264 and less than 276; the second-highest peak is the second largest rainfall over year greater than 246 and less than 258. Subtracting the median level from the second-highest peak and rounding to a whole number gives 14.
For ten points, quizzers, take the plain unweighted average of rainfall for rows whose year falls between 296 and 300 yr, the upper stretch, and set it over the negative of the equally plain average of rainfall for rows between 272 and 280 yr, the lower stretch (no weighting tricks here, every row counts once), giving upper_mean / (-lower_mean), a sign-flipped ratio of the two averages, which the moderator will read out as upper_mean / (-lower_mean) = -1.02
